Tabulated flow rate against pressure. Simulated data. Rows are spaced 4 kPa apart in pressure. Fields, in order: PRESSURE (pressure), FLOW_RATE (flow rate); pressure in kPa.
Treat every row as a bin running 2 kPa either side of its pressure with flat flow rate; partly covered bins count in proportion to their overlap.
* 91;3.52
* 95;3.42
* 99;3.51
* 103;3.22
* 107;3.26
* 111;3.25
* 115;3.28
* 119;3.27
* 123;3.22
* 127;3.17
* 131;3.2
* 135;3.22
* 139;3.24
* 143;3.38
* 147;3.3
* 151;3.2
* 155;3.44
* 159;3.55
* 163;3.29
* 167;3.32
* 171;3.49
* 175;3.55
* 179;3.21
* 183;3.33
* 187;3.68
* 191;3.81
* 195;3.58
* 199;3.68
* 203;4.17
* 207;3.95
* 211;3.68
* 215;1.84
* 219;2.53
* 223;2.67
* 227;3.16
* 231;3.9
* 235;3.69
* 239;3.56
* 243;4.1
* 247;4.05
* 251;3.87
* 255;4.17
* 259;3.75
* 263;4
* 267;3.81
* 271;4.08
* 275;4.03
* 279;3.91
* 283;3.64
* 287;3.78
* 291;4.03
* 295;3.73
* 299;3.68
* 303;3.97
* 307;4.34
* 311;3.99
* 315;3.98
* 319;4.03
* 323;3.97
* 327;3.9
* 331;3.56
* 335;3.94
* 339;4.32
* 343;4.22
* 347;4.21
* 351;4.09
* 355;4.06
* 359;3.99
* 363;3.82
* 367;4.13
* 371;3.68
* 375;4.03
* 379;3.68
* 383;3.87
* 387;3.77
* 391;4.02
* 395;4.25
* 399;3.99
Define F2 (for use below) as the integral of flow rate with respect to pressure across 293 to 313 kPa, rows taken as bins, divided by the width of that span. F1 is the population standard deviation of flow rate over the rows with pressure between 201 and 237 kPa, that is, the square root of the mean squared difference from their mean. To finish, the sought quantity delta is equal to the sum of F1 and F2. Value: 4.69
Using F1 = 0.74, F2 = 3.9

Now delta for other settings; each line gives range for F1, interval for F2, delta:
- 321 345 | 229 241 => 3.96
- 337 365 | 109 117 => 3.42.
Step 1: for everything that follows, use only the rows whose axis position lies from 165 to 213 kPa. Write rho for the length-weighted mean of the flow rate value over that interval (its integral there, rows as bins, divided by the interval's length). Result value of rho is 3.6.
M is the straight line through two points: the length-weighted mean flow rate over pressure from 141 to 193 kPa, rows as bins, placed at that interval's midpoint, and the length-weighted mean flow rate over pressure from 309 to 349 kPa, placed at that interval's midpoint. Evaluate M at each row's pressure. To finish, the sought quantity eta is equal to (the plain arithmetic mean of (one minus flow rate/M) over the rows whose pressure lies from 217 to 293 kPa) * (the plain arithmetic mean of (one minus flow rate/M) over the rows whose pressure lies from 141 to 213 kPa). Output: -0.0001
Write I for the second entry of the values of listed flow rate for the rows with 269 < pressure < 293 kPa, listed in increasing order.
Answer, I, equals 3.78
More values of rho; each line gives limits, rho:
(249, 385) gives 3.9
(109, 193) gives 3.4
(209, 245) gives 3.2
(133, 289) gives 3.6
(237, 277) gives 3.9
